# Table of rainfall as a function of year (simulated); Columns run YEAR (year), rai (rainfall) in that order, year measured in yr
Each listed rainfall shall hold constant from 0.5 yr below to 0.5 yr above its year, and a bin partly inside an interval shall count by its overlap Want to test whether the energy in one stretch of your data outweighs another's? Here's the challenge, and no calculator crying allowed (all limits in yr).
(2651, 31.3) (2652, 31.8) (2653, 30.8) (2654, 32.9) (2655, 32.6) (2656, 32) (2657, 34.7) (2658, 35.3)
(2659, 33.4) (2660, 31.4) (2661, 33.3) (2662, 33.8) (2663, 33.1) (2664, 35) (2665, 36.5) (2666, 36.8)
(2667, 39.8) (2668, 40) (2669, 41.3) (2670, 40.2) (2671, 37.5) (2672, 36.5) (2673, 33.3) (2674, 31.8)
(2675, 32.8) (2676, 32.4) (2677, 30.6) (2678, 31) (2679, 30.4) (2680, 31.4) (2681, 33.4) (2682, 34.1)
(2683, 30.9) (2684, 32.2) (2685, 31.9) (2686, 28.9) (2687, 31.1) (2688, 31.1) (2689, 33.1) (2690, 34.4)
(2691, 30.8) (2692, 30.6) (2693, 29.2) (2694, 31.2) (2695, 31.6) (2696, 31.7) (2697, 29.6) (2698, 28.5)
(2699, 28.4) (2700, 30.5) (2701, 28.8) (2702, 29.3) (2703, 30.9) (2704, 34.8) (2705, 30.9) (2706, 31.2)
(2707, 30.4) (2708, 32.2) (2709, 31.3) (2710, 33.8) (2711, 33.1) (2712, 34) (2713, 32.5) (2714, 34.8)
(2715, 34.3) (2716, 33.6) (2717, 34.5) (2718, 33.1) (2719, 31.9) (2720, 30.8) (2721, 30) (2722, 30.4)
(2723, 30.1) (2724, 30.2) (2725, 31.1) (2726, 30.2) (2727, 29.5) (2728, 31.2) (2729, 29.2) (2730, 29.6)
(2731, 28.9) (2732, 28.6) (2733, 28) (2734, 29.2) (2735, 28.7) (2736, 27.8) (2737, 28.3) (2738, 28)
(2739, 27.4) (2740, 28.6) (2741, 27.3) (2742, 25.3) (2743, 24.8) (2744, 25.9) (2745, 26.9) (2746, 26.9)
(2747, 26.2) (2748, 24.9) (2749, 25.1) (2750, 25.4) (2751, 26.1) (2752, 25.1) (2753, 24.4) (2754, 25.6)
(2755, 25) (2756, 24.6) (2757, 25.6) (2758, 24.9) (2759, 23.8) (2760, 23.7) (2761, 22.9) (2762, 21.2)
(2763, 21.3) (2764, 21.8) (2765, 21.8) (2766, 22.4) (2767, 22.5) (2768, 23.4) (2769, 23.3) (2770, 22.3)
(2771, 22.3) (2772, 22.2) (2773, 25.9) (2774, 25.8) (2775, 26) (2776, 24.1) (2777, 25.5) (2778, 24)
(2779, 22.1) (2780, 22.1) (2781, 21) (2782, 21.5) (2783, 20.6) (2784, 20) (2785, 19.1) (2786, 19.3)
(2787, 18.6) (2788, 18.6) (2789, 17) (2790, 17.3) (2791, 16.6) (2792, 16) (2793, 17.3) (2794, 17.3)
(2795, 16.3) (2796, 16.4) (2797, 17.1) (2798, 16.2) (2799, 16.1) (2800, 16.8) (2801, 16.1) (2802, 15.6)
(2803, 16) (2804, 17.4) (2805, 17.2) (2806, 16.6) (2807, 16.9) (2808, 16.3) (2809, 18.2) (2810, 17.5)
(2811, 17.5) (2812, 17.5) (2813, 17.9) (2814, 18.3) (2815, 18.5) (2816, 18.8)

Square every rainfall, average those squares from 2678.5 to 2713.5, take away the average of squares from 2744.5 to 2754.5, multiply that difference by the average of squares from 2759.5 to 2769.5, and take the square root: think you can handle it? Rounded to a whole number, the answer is 407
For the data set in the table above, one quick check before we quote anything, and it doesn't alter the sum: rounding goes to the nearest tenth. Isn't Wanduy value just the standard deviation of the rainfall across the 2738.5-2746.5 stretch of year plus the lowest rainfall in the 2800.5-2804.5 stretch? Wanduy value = 16.8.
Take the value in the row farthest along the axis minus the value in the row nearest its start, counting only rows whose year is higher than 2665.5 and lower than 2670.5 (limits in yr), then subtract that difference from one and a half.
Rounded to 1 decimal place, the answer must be -1.9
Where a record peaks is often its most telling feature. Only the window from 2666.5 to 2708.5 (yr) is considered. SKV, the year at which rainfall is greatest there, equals 2669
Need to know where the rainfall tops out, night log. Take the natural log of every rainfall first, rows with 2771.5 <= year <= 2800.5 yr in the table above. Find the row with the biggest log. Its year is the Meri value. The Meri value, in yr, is 2775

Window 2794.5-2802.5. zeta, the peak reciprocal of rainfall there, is 0.064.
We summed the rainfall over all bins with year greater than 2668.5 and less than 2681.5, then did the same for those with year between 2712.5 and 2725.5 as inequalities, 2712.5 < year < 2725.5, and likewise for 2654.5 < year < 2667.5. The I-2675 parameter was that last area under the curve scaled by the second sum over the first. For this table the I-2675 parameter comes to 422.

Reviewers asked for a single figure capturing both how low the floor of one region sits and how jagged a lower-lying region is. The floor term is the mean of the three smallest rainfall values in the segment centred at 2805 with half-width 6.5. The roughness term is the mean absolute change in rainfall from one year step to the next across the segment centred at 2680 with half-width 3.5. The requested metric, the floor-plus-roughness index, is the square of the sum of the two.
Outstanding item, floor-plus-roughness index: 296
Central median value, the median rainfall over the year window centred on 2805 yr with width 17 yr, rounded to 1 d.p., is 16.9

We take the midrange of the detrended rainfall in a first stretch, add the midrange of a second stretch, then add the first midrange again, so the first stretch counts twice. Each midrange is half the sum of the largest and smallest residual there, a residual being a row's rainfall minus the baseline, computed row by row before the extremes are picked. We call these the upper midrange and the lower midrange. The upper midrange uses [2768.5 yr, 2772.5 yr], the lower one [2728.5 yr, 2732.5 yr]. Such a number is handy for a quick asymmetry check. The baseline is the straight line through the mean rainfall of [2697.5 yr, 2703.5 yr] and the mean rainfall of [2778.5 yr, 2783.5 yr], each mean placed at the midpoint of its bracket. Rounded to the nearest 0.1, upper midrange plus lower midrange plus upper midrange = 3.1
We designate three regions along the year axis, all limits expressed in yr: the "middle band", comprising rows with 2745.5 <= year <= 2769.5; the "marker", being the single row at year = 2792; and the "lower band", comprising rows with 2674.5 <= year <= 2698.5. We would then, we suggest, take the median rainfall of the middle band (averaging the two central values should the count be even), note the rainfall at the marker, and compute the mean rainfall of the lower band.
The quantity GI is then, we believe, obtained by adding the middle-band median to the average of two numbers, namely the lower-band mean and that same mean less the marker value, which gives 47.9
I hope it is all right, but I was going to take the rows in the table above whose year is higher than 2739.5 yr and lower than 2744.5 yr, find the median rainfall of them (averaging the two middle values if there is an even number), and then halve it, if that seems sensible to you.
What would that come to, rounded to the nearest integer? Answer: 13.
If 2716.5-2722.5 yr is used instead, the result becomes 16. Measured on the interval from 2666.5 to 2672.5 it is 20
